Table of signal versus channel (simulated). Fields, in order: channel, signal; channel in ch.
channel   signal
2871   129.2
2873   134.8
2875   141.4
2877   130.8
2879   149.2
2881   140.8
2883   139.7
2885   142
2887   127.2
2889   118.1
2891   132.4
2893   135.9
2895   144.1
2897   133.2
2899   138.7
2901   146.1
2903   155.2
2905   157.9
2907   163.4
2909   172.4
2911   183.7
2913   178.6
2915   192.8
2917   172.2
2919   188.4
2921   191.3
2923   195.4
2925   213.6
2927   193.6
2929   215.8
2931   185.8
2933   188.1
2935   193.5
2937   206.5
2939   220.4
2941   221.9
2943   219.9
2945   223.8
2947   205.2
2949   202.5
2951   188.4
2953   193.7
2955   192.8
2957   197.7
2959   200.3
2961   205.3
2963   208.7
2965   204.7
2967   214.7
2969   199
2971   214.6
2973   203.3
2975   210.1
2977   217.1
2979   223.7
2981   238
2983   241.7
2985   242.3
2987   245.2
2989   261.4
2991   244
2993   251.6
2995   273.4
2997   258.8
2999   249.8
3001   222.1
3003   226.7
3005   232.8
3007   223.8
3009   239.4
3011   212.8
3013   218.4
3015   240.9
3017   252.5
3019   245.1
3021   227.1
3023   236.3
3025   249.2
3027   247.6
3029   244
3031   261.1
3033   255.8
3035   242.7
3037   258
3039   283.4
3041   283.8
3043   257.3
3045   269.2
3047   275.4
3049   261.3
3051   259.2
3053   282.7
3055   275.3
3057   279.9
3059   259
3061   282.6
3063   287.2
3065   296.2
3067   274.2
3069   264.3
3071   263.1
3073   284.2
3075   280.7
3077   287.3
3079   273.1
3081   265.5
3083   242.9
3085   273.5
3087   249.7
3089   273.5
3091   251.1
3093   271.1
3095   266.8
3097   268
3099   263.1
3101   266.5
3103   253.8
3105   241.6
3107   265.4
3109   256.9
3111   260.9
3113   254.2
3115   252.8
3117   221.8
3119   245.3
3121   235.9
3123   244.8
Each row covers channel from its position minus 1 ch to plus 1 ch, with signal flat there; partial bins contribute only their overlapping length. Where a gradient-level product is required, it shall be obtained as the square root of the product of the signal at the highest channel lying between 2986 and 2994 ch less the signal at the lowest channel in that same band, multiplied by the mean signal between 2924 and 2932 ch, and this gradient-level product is 36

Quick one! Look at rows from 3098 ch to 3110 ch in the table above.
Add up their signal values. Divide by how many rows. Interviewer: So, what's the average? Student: 258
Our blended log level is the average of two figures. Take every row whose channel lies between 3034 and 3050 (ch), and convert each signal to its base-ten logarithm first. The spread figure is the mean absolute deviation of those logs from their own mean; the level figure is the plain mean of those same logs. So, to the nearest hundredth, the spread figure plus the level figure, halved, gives 1.22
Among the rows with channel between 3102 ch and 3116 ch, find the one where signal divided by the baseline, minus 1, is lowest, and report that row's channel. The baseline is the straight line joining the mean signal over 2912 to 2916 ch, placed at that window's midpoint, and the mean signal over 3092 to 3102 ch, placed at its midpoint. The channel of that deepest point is 3105 ch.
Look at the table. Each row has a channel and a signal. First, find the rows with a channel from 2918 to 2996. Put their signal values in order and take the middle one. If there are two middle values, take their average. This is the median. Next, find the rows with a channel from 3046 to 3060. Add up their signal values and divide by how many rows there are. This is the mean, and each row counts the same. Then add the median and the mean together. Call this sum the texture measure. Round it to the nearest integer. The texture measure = 479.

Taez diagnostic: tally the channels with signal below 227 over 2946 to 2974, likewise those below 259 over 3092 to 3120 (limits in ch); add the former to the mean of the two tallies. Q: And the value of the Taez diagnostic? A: 24.5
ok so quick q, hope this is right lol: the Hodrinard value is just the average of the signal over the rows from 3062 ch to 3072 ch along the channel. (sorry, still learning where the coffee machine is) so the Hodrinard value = 277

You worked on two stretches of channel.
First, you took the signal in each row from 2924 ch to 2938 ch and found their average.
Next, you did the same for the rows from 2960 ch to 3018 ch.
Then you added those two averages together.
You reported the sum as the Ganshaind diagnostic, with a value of 430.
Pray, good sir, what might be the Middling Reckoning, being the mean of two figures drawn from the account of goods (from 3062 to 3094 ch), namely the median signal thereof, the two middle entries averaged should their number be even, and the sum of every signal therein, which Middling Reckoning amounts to 2305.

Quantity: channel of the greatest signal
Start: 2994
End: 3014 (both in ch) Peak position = 2995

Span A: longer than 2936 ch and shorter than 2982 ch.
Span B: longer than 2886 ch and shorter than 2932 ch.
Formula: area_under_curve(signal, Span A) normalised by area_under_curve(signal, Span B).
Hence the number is 1.3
